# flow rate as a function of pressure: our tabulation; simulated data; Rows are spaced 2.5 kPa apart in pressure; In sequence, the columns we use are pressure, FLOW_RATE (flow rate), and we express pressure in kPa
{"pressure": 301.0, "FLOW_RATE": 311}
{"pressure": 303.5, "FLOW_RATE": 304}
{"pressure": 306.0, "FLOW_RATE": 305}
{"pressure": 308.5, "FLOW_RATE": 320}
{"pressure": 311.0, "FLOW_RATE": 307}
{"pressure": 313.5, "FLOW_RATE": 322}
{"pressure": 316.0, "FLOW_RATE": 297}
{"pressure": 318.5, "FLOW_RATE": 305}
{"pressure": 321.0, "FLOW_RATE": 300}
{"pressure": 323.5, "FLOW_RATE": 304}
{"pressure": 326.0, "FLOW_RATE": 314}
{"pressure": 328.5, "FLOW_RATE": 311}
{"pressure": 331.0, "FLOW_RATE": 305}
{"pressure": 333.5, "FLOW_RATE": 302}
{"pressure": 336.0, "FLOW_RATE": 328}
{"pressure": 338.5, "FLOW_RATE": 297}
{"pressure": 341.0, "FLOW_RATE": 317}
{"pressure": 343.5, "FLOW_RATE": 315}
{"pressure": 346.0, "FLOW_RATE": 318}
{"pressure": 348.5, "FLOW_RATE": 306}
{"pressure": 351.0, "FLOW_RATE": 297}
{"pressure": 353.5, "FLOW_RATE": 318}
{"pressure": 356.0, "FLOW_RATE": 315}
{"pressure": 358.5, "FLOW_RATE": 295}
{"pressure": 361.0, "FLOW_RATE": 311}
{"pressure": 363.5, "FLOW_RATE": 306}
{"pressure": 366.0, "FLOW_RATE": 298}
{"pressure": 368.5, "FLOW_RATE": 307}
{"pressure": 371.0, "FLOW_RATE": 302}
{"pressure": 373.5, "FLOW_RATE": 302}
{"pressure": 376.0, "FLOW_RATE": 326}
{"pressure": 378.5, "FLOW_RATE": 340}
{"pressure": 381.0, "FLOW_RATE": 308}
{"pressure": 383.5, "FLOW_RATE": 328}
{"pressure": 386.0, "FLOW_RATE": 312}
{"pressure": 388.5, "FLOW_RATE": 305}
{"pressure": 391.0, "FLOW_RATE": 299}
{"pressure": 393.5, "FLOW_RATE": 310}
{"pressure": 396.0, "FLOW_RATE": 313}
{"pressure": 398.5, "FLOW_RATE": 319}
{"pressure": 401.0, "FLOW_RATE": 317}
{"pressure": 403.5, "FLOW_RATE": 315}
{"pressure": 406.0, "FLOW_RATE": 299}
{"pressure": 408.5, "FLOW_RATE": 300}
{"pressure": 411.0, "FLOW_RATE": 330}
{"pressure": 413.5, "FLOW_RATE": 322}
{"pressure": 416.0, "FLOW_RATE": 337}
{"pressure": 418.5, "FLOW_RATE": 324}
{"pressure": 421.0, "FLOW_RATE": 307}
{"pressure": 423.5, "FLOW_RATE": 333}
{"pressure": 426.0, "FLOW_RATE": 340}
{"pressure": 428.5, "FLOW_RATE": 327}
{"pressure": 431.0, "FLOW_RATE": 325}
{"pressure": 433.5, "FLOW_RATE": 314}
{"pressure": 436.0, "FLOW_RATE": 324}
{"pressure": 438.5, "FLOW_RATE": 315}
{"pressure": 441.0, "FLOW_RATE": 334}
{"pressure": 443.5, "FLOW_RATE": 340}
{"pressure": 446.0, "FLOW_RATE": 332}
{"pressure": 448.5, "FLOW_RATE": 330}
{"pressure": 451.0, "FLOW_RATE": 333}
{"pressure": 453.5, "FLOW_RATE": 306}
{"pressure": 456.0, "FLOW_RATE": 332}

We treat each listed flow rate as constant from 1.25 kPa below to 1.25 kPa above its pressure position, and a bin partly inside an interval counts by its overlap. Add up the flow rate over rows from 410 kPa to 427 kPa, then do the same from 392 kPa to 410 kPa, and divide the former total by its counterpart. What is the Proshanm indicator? 1.1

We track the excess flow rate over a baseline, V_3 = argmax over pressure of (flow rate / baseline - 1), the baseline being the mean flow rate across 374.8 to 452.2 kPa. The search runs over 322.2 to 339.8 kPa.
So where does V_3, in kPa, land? 336.0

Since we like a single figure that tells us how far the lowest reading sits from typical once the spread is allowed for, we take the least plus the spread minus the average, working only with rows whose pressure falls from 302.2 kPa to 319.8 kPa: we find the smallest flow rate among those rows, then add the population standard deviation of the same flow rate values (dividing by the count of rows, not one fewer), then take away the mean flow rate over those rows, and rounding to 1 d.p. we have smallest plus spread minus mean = -3.2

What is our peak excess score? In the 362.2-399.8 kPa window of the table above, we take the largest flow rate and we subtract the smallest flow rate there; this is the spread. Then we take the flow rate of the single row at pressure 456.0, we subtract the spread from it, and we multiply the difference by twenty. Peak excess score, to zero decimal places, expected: 5800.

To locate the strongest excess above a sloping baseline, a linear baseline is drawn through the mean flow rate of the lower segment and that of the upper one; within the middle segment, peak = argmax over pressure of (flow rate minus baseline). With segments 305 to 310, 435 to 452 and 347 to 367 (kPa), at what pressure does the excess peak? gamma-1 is 353.5 kPa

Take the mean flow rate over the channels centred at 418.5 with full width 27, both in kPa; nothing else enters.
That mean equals 322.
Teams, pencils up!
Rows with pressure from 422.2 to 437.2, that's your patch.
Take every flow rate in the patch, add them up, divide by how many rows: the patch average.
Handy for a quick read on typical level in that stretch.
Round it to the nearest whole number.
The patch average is 327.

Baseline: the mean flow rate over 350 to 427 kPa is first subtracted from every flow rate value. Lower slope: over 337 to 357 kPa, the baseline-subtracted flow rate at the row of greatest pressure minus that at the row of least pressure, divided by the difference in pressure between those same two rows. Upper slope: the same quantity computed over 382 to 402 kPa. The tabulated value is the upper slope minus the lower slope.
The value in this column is -1.7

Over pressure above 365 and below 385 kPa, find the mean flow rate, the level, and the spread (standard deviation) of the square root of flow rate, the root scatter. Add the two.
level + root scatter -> 314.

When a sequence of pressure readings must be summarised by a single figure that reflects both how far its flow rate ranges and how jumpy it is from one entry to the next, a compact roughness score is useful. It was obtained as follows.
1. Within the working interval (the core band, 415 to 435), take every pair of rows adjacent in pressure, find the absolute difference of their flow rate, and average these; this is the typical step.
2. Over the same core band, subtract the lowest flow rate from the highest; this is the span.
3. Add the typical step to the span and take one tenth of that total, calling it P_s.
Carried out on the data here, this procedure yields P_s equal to 4.6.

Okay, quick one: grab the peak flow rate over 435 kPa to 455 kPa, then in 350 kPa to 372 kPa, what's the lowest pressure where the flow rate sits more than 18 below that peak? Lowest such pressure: 351.0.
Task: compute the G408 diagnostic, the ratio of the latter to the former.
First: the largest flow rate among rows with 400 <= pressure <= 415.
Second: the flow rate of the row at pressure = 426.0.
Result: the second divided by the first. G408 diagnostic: 1.03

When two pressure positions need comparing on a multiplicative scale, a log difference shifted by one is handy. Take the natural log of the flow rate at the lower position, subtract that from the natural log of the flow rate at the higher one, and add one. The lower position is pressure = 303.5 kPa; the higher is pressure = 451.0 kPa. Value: 1.09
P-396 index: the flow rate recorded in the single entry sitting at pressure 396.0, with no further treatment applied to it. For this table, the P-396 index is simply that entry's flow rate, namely 313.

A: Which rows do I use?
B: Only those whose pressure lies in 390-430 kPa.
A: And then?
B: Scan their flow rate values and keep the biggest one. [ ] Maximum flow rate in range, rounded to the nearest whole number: 340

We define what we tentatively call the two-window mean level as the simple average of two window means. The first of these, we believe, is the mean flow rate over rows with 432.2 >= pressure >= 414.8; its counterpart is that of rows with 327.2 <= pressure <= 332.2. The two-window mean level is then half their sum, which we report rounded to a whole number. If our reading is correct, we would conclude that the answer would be 318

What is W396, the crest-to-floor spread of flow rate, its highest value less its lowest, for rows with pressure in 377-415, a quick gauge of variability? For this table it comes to 41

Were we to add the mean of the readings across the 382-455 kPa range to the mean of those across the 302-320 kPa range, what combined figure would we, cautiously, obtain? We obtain 629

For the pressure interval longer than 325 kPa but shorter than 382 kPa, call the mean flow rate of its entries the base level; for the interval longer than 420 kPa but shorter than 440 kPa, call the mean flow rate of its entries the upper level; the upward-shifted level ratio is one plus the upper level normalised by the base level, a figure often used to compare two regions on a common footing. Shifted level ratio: 2.04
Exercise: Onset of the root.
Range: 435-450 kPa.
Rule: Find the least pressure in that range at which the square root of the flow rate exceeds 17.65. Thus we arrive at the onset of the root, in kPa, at 436.0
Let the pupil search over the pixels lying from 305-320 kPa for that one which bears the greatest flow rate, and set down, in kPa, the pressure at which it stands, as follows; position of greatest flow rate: 313.5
